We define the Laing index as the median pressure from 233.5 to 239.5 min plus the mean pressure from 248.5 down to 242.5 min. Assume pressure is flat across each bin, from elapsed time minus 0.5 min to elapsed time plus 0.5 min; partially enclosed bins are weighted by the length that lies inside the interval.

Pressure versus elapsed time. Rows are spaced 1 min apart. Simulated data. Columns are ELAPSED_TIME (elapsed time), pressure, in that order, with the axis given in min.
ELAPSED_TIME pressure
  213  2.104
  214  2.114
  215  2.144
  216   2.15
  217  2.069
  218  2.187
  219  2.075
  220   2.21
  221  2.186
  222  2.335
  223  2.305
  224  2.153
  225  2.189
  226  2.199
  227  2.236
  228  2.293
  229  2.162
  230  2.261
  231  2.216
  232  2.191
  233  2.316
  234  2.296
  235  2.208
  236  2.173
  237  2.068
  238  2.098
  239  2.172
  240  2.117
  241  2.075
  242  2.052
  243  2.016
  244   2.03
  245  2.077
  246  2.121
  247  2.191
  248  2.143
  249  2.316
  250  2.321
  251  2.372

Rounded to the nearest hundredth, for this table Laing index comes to 4.27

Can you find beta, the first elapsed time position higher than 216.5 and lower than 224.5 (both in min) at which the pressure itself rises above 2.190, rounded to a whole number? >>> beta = 220 min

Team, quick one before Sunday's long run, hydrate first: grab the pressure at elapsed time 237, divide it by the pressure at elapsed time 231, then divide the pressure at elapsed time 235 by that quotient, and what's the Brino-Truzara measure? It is 2.37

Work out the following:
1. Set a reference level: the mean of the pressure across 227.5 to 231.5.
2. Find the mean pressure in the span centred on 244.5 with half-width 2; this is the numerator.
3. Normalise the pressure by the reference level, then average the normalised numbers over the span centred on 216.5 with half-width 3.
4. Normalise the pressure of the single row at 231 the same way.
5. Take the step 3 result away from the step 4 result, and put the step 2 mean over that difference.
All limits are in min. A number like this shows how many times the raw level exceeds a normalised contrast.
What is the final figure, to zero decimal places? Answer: 50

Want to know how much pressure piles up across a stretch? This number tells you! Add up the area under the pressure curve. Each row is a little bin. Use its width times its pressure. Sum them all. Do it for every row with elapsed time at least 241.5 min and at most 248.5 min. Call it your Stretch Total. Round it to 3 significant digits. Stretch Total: 14.6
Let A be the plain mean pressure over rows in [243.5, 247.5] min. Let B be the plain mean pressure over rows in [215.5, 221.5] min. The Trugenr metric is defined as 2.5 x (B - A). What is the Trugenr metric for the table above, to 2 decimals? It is 0.10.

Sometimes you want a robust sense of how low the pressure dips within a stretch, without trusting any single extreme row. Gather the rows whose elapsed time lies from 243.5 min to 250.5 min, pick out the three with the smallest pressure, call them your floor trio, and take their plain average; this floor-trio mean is 2.08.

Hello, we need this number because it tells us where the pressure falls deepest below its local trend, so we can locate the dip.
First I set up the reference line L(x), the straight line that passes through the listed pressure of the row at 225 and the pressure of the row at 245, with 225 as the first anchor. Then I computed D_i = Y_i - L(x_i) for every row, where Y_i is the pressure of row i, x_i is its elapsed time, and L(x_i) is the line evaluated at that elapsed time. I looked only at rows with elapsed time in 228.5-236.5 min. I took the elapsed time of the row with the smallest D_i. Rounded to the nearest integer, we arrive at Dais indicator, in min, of 229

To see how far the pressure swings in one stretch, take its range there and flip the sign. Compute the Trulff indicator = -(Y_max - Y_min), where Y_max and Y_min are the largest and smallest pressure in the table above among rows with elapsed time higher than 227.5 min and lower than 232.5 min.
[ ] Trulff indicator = -0.13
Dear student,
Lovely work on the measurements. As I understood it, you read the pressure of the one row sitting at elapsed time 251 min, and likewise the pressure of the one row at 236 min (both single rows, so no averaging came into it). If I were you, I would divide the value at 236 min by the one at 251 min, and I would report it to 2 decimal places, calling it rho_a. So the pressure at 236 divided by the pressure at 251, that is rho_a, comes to 0.92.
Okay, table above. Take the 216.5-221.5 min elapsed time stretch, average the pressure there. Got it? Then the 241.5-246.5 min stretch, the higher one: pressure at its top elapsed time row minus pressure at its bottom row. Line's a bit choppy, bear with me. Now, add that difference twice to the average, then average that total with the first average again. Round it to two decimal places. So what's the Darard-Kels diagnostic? 2.21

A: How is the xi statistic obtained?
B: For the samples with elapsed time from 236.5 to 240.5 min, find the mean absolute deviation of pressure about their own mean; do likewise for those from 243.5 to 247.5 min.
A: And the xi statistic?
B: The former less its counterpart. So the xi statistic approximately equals -0.02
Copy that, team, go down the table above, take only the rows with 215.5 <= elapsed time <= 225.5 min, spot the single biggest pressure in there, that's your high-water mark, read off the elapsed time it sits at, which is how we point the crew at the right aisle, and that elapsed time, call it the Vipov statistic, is 222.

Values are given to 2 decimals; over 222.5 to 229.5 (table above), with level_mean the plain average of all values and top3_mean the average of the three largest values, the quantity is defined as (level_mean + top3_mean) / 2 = 2.25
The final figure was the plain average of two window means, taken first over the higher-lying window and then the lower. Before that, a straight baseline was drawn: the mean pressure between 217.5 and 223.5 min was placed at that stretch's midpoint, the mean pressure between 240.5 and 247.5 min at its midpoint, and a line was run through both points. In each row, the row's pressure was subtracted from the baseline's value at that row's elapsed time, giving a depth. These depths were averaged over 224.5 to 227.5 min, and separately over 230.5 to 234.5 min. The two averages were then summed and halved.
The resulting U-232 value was -0.07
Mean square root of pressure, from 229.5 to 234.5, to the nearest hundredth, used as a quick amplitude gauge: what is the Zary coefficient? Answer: 1.50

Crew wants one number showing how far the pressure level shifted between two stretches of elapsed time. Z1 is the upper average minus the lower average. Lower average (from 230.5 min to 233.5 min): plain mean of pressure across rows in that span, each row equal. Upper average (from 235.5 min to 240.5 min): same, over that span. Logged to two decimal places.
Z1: -0.12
